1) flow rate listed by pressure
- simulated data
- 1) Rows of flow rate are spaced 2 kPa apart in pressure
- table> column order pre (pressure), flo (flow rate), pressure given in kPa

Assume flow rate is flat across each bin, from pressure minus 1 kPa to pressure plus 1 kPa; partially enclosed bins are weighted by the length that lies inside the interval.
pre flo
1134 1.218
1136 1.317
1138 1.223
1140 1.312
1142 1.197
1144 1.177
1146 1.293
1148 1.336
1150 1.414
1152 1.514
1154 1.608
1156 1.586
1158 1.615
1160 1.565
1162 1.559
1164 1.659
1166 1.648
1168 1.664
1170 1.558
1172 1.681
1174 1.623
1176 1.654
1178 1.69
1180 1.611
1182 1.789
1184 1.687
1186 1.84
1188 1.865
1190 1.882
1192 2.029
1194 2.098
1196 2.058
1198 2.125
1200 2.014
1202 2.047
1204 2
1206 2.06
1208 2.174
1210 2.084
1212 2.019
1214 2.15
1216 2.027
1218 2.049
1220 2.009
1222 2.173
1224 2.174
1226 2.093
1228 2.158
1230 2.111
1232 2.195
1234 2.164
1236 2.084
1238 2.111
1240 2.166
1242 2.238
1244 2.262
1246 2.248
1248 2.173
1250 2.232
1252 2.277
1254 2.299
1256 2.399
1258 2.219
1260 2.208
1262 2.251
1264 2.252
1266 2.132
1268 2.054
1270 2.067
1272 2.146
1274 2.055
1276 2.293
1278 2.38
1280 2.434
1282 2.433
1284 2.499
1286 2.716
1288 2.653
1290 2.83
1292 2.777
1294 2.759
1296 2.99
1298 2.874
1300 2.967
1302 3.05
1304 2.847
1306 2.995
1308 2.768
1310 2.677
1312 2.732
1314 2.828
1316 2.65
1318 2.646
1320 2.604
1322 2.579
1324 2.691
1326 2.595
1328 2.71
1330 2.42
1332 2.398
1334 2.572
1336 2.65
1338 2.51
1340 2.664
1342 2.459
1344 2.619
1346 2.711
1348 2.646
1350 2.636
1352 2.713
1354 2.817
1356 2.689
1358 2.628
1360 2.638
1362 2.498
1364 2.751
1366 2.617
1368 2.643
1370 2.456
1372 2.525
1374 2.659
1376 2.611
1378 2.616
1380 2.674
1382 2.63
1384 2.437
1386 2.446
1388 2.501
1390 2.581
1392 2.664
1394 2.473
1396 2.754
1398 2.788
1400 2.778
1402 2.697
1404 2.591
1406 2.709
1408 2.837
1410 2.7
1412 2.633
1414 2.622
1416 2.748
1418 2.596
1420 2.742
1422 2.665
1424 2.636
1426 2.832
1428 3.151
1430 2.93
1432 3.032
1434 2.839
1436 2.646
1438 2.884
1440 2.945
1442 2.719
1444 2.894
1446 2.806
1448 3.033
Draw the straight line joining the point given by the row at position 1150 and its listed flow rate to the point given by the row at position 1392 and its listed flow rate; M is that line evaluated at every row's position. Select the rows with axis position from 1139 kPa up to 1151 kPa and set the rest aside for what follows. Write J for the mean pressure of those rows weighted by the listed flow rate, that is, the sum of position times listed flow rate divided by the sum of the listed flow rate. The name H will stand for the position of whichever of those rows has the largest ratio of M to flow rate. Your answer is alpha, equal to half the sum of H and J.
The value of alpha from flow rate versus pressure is 1144.6 kPa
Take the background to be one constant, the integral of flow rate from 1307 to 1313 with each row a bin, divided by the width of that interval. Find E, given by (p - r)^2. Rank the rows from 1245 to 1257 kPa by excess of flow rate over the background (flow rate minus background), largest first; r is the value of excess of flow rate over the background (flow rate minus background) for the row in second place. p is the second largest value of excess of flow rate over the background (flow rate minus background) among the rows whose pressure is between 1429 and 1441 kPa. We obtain 0.4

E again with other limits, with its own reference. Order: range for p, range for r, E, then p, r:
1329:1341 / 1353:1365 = 0.0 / -0.1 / 0.03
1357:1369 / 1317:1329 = 0.0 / -0.1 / -0.03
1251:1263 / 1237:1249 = 0.0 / -0.4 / -0.48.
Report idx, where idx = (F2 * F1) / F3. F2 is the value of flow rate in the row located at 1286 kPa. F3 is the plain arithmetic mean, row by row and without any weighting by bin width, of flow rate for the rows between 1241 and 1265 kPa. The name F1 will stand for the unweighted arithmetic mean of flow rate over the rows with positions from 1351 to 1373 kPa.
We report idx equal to 3.2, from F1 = 2.6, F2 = 2.716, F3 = 2.3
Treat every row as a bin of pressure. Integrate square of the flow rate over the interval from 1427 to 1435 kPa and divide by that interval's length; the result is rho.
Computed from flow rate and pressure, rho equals 8.9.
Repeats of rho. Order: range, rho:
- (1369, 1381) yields 6.7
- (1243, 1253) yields 5.0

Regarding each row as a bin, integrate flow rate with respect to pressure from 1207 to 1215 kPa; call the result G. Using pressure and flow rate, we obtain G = 16.9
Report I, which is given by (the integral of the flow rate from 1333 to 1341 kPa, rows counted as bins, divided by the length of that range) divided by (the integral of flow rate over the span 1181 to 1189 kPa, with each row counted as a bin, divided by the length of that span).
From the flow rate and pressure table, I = 1.4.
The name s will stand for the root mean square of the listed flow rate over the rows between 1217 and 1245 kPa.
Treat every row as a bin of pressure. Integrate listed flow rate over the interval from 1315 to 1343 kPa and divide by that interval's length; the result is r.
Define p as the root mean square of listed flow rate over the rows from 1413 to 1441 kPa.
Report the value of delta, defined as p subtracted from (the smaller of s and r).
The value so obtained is -0.7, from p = 2.8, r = 2.6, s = 2.1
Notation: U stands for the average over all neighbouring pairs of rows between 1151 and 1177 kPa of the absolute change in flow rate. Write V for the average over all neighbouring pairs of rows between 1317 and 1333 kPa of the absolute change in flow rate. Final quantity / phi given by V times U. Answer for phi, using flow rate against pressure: 0.005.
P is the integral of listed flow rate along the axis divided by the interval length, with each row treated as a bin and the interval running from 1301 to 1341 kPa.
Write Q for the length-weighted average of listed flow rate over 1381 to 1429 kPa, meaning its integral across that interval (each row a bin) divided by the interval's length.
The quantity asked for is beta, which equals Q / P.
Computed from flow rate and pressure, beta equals 1.0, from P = 2.68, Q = 2.7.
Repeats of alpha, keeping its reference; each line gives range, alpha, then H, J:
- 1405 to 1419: 1415.0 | 1418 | 1411.9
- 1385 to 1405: 1394.6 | 1394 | 1395.2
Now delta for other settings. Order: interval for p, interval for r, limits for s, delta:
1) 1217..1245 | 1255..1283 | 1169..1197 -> -0.3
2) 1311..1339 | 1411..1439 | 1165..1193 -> -0.9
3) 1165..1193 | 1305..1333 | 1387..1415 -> 0.9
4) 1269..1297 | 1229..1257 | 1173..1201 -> -0.7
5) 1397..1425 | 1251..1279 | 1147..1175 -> -1.1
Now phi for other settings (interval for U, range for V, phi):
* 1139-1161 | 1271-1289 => 0.007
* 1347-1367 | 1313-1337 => 0.011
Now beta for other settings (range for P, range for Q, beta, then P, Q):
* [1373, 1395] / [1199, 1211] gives 0.8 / 2.57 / 2.1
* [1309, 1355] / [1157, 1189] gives 0.6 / 2.63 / 1.7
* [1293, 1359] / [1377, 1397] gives 1.0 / 2.70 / 2.6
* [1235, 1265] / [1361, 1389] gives 1.2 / 2.23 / 2.6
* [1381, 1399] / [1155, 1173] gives 0.6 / 2.59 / 1.6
